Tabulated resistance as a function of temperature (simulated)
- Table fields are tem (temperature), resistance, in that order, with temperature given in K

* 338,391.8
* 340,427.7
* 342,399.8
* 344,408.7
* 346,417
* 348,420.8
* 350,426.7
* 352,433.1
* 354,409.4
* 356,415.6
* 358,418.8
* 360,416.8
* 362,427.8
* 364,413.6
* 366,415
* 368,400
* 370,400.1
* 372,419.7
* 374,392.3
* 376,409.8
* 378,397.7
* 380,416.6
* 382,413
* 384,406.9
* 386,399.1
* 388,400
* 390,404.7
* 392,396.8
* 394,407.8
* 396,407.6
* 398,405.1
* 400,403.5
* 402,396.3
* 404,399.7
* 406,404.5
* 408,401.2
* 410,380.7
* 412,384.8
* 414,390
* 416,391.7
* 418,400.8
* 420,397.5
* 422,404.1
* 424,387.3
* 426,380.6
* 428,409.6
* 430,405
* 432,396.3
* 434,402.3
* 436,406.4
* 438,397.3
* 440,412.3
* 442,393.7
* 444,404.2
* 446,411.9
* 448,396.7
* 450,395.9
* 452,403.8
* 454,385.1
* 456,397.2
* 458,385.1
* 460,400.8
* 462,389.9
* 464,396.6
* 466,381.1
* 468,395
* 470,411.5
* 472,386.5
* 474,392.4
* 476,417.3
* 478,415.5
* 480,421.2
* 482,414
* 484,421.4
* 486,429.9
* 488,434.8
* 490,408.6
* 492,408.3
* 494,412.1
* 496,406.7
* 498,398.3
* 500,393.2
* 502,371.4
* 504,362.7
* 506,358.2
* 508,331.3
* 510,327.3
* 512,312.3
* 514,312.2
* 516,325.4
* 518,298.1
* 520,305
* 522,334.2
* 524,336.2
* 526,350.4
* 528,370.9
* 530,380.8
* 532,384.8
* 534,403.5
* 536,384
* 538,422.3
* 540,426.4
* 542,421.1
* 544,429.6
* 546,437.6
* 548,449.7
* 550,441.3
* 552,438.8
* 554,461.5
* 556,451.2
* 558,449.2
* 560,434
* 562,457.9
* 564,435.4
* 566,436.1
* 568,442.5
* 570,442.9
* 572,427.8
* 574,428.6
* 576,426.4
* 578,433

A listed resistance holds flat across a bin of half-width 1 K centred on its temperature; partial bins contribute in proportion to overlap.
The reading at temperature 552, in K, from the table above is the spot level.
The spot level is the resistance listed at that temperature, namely 438.8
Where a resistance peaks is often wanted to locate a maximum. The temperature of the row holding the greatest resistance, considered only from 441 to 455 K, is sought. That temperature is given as 446 K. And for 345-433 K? 352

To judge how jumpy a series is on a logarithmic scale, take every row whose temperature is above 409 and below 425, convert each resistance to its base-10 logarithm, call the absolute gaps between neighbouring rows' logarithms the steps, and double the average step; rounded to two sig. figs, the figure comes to 0.015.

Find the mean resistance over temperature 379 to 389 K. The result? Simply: 407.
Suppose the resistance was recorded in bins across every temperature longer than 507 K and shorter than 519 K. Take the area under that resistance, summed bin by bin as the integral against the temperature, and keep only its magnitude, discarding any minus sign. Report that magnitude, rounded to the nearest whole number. 3813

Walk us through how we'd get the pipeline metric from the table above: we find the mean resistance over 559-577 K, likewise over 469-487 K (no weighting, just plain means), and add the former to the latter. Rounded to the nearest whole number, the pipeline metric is 849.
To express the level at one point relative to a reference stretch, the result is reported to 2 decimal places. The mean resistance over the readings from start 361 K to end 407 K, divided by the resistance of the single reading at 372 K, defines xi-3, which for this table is 0.97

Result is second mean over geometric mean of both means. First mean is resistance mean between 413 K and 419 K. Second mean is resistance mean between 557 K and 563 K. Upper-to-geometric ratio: 1.06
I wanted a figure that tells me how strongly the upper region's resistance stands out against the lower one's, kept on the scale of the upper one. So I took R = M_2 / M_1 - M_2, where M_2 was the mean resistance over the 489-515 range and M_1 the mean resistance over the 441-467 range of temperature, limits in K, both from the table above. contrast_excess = -368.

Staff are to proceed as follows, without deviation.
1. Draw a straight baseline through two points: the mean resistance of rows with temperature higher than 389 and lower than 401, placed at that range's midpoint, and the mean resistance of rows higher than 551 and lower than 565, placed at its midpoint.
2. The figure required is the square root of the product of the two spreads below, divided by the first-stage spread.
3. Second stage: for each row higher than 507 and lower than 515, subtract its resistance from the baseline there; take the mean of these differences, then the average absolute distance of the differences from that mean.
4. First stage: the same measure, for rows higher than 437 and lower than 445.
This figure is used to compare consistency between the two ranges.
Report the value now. 1.22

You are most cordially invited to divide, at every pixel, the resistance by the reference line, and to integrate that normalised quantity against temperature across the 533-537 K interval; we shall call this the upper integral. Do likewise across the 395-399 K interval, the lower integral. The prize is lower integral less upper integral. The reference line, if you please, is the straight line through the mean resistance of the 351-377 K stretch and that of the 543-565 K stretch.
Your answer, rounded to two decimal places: 0.31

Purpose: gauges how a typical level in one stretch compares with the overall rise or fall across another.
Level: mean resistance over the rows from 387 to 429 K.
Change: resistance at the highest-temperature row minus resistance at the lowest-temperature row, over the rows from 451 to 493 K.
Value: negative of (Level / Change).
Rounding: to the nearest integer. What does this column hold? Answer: -88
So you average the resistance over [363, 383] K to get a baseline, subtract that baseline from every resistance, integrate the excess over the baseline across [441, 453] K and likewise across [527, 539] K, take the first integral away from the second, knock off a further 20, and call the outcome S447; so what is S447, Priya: -140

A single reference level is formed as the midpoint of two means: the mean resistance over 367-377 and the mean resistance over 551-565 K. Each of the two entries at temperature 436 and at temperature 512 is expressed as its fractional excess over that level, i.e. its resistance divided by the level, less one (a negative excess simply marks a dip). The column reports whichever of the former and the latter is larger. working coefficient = -0.045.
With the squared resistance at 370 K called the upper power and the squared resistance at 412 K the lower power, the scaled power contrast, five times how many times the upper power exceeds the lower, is 5.4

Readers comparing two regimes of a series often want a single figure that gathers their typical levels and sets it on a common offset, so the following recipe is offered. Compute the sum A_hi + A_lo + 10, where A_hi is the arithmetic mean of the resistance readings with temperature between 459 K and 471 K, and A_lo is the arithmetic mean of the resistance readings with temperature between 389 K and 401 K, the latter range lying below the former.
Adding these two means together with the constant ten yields 810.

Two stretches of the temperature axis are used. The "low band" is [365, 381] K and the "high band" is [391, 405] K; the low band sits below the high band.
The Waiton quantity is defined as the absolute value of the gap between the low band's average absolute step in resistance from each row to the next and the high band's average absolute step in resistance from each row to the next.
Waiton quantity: 11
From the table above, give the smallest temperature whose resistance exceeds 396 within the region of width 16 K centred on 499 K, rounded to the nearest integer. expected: 492 K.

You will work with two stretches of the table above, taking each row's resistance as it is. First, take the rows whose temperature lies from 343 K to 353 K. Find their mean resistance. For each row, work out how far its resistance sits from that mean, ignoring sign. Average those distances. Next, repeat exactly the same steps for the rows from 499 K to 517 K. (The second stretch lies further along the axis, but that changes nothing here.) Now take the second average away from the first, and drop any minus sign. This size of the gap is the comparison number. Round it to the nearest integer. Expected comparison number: 18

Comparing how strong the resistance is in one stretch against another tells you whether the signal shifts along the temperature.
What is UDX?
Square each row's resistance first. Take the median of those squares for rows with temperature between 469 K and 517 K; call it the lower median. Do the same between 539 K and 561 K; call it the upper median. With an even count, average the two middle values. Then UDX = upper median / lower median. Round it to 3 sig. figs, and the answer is 1.19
